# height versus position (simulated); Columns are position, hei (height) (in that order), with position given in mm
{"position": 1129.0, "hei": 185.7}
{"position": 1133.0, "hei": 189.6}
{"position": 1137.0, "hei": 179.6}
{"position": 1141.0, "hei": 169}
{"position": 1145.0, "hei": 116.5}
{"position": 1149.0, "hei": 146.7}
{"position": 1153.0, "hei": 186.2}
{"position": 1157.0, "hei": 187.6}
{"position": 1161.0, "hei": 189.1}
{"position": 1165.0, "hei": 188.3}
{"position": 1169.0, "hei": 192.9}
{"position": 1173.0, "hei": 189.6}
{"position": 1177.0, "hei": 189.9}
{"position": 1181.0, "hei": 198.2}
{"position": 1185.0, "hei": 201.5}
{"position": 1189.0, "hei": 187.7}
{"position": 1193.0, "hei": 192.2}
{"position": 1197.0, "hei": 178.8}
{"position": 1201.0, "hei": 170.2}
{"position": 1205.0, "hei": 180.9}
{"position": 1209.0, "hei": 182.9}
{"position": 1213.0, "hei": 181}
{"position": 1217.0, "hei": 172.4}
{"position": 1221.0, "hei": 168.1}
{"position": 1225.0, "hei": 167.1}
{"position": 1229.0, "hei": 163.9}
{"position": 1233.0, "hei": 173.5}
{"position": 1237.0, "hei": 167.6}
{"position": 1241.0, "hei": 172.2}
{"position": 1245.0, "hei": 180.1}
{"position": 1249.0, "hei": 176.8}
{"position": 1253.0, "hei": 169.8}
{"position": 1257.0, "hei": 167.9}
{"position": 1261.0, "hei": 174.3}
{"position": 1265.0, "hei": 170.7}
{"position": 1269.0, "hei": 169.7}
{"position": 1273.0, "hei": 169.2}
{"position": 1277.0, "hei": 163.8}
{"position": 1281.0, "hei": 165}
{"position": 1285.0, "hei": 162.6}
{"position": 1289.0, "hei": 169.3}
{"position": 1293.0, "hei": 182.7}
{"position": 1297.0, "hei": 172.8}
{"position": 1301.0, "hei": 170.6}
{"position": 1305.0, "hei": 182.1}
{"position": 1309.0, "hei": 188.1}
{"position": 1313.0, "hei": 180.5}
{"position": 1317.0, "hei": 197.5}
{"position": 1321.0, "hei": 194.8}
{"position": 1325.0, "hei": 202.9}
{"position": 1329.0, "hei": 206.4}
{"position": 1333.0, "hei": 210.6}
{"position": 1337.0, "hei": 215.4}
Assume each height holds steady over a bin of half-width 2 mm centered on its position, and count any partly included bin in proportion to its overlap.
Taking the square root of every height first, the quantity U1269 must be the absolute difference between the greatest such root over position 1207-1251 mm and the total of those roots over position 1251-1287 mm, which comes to 103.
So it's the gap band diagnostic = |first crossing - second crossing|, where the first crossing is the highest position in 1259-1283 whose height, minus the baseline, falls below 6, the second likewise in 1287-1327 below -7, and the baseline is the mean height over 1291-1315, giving 20 mm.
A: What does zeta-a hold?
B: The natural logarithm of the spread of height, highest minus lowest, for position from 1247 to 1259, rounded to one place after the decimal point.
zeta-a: 2.2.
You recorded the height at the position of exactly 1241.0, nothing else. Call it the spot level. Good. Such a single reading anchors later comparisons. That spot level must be 172.2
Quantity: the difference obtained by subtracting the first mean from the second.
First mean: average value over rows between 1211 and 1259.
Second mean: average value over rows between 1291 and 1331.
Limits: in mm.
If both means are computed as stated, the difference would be 16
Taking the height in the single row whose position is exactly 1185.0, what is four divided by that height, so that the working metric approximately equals 0.0199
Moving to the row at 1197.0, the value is 0.0224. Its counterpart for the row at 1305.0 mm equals 0.0220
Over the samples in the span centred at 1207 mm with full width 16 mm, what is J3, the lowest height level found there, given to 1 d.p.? 170.2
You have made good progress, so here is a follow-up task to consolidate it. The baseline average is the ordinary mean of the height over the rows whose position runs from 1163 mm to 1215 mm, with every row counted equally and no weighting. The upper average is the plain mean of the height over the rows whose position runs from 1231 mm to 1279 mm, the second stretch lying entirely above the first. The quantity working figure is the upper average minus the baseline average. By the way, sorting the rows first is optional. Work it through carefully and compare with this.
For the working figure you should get -16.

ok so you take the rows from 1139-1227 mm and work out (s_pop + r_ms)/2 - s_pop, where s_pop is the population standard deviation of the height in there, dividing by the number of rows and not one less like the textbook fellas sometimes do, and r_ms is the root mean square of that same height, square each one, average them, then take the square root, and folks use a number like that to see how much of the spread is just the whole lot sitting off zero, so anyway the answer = 80.8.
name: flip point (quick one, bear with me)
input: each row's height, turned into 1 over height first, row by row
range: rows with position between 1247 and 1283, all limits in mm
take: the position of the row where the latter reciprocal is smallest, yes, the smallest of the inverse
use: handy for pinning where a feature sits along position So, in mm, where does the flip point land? 1249.0 mm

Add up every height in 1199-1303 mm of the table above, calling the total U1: 4465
